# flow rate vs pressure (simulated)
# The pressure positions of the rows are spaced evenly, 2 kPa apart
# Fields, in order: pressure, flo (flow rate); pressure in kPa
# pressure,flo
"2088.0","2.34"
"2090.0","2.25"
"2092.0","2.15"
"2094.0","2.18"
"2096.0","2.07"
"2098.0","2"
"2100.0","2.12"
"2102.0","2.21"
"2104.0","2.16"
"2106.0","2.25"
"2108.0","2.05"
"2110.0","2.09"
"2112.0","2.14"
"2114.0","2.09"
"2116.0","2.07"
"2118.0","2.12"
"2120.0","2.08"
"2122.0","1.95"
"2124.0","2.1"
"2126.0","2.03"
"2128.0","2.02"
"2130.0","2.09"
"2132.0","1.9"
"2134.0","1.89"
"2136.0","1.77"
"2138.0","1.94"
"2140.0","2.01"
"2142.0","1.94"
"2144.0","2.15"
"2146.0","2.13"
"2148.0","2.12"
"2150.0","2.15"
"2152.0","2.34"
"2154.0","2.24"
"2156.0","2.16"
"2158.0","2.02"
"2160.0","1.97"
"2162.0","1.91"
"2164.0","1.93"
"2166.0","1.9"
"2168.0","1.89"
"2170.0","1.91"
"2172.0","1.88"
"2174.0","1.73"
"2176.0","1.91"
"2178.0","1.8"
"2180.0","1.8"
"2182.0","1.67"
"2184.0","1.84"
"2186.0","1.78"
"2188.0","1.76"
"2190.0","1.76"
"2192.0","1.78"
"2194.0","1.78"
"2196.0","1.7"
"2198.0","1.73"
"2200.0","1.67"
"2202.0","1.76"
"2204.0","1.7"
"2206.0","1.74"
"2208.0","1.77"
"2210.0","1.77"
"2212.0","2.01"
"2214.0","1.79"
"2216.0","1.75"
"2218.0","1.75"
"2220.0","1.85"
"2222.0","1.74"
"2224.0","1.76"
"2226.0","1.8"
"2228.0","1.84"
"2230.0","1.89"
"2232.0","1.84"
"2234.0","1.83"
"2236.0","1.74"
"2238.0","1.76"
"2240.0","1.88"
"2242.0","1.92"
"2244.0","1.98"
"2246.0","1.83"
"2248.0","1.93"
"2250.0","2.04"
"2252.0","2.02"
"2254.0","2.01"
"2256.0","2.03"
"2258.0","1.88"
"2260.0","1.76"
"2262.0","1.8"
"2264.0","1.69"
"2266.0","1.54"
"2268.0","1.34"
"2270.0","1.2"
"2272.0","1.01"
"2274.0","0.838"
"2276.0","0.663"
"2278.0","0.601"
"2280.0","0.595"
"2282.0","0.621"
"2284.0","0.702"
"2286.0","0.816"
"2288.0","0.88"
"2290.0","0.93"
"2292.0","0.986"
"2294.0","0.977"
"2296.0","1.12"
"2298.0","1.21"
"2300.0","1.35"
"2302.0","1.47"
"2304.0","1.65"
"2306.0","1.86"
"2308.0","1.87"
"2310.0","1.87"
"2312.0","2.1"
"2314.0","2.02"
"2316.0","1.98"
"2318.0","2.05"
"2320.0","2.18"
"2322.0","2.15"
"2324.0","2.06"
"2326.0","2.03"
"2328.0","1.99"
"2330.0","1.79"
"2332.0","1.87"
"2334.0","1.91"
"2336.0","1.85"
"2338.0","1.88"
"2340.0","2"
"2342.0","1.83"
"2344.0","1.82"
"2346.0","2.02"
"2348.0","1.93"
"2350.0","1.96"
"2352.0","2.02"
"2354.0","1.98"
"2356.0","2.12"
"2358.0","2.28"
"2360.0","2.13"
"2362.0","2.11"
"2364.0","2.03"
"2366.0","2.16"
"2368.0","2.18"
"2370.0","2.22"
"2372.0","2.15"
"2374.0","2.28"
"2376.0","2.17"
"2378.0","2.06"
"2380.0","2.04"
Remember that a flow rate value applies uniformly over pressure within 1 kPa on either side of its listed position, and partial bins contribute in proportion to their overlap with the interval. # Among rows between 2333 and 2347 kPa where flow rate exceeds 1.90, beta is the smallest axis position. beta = 2334.0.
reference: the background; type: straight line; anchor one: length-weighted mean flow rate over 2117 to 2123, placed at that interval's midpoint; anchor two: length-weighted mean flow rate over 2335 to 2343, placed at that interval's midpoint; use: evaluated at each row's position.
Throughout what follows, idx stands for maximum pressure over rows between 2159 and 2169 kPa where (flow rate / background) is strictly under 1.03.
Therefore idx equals 2168.0 kPa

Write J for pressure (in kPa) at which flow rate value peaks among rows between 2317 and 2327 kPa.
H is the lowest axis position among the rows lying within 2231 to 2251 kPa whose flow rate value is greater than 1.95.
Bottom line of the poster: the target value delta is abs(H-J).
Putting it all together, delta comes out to 76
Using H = 2244.0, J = 2320.0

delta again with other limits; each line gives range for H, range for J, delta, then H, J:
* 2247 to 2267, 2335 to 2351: 96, 2250.0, 2346.0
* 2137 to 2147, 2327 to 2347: 206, 2140.0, 2346.0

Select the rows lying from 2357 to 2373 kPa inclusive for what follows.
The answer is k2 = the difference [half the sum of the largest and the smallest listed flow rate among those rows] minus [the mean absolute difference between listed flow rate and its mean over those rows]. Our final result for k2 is 2.1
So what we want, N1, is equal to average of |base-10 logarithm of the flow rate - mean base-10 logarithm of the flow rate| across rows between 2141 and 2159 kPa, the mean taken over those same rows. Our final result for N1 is 0.016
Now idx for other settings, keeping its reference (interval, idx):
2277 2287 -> 2286.0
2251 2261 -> 2260.0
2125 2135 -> 2134.0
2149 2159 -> 2158.0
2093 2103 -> 2100.0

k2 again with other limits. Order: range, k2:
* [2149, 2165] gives 2.0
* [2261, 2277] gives 0.9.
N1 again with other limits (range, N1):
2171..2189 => 0.013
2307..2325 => 0.018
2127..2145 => 0.020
